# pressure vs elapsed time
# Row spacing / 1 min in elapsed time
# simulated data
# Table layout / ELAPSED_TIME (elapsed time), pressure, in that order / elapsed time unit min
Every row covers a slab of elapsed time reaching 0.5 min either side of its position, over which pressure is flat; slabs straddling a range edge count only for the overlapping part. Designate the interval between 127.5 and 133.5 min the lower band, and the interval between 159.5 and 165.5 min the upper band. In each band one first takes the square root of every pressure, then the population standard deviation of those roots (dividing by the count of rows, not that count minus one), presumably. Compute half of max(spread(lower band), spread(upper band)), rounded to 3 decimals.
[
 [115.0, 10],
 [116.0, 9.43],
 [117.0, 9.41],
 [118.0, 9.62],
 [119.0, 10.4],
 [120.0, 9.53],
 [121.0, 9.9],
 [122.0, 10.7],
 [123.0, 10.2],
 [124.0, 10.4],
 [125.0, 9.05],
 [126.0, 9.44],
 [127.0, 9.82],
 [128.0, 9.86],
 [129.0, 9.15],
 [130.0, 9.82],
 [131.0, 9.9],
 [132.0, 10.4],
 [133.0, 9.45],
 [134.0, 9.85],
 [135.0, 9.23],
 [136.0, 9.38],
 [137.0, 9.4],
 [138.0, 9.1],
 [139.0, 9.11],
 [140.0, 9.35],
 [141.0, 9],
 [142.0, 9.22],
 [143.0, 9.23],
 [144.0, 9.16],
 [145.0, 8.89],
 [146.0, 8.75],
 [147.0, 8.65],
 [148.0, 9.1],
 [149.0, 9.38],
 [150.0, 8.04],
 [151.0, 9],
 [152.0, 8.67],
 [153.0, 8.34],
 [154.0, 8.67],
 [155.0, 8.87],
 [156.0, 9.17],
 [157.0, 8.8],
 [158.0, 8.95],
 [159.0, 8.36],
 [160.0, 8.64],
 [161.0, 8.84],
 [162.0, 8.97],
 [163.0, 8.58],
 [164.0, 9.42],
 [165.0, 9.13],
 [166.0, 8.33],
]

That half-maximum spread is 0.031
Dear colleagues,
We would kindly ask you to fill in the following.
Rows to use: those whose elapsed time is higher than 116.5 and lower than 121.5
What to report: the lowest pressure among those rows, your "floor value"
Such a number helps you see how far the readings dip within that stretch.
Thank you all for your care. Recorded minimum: 9.41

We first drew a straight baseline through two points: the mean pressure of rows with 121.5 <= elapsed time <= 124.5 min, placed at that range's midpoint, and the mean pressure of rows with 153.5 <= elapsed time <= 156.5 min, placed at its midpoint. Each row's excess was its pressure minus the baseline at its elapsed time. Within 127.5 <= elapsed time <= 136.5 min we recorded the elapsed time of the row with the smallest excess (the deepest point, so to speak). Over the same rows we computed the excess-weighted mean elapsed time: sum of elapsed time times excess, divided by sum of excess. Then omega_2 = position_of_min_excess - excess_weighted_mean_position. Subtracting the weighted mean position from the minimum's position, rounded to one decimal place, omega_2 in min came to -2.7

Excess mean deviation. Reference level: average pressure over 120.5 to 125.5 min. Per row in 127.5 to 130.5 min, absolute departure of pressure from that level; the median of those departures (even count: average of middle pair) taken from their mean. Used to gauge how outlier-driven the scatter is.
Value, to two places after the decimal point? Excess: 0.21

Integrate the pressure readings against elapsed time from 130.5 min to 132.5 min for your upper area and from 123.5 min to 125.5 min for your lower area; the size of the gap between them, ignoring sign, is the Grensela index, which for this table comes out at 0.85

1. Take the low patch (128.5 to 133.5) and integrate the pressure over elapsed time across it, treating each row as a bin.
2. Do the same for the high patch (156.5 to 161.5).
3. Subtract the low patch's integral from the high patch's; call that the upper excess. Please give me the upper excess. -5.1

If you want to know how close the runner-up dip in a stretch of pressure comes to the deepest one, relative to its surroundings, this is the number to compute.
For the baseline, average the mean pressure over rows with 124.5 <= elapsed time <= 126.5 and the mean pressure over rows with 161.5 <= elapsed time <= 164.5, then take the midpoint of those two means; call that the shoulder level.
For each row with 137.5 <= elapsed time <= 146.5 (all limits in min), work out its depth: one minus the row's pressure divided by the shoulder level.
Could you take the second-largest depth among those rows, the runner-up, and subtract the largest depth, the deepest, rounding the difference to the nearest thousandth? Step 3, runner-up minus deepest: -0.015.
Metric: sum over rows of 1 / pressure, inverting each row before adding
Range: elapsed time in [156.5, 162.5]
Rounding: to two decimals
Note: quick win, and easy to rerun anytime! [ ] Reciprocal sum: 0.69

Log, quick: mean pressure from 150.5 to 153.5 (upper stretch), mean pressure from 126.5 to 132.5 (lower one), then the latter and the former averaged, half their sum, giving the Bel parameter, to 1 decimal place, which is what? 9.2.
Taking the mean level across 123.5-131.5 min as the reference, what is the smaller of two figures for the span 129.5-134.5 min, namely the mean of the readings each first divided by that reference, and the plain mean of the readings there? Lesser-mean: 1.02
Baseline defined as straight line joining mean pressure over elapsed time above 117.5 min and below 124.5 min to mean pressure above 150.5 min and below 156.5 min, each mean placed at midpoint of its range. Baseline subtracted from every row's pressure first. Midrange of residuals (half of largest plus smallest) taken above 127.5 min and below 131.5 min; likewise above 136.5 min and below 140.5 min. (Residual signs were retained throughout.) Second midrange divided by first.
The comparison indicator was 0.70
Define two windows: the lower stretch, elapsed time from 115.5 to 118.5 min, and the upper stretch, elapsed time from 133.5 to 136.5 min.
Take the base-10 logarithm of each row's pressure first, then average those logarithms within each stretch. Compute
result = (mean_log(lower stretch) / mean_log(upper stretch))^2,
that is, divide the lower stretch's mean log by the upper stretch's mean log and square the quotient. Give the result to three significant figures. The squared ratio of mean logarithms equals 1.00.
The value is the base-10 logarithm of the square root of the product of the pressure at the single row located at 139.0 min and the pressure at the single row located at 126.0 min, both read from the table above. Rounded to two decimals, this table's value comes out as 0.97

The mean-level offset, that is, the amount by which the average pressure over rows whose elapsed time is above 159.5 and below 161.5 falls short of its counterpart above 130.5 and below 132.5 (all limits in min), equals 1.4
